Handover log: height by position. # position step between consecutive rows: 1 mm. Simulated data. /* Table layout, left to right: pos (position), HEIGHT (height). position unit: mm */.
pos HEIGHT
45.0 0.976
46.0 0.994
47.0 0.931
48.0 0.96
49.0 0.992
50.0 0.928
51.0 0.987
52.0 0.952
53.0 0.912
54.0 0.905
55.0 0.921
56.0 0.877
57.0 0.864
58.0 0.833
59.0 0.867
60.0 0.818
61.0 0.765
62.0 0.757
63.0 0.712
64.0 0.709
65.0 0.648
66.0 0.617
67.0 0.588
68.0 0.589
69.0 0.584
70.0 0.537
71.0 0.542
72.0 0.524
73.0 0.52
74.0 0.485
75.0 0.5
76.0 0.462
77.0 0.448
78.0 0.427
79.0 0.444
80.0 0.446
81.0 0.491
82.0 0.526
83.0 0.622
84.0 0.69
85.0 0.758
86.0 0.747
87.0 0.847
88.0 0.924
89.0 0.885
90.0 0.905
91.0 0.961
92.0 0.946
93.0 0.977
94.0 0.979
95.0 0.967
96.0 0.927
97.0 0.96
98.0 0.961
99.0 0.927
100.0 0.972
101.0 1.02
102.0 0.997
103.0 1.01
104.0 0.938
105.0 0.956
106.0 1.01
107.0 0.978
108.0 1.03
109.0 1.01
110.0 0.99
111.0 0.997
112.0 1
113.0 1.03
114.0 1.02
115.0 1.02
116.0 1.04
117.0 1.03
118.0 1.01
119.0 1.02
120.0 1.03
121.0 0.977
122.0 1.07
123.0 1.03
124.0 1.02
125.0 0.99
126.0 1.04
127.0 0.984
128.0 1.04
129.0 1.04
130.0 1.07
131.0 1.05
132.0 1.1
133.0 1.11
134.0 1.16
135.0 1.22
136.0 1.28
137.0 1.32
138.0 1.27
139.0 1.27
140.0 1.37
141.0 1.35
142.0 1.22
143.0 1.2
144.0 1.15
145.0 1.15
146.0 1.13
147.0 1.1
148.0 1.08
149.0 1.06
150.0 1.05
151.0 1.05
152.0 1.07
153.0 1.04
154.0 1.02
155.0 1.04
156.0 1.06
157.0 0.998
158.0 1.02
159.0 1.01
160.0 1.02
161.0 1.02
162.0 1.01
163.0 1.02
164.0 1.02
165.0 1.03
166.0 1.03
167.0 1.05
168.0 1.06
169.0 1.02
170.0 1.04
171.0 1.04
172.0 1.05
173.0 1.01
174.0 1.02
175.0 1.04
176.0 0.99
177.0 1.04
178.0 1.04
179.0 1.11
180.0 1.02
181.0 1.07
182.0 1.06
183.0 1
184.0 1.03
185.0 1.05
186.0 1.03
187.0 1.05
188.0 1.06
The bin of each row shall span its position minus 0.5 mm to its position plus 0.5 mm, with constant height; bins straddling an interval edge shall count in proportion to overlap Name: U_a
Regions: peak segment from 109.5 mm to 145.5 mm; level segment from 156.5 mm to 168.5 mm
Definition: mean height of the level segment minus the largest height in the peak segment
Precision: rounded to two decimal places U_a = -0.35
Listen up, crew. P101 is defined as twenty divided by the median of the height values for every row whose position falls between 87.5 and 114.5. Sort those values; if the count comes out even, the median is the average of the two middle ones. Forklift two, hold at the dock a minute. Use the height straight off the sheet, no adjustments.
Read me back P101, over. 20.5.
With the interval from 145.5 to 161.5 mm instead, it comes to 19.1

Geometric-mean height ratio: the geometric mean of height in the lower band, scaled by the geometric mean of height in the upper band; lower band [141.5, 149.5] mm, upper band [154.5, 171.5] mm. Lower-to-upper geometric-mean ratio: 1.1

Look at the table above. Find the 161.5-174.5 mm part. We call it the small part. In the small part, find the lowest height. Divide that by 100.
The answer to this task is 0.010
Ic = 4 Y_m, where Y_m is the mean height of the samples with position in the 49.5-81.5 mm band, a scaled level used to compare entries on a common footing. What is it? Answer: 2.7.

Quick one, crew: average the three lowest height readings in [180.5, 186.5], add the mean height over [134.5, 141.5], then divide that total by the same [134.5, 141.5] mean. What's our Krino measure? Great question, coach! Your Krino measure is 1.79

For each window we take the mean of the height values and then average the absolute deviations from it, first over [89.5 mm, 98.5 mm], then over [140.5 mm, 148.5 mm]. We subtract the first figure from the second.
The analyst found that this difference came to 0.045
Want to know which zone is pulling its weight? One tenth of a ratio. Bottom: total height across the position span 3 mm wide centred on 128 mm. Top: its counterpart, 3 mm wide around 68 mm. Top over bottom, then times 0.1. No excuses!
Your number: 0.057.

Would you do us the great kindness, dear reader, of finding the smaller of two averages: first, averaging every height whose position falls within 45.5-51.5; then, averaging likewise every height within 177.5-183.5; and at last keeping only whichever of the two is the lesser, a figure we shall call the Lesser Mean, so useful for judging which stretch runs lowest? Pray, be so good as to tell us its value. 0.97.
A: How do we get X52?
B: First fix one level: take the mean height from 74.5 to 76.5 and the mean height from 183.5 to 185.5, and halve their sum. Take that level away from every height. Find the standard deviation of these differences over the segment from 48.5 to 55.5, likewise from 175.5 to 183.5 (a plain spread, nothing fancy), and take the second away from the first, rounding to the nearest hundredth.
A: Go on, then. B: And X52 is 0.00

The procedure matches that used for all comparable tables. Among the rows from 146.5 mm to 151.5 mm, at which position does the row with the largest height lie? 147.0 mm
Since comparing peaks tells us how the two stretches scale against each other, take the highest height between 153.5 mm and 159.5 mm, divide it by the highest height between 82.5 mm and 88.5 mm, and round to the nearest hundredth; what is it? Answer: 1.15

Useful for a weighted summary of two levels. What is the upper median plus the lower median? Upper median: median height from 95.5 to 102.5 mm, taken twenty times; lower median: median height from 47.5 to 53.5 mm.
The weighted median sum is 20.2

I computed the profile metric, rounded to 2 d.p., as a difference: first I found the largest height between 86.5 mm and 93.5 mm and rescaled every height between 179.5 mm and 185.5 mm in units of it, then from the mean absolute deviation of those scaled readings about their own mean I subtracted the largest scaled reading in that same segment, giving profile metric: -1.07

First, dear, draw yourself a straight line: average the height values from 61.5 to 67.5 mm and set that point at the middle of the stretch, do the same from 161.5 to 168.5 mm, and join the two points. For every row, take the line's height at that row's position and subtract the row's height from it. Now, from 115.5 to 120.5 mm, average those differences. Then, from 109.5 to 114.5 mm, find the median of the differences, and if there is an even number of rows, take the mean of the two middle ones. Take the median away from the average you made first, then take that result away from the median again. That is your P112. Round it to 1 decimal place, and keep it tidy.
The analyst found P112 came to -0.2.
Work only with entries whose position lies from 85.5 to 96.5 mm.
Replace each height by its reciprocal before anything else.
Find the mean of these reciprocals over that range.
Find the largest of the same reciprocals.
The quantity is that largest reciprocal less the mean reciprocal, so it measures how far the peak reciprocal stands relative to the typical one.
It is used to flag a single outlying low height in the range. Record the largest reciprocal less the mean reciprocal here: 0.24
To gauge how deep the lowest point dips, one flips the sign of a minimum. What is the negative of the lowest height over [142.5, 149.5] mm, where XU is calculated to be -1.06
